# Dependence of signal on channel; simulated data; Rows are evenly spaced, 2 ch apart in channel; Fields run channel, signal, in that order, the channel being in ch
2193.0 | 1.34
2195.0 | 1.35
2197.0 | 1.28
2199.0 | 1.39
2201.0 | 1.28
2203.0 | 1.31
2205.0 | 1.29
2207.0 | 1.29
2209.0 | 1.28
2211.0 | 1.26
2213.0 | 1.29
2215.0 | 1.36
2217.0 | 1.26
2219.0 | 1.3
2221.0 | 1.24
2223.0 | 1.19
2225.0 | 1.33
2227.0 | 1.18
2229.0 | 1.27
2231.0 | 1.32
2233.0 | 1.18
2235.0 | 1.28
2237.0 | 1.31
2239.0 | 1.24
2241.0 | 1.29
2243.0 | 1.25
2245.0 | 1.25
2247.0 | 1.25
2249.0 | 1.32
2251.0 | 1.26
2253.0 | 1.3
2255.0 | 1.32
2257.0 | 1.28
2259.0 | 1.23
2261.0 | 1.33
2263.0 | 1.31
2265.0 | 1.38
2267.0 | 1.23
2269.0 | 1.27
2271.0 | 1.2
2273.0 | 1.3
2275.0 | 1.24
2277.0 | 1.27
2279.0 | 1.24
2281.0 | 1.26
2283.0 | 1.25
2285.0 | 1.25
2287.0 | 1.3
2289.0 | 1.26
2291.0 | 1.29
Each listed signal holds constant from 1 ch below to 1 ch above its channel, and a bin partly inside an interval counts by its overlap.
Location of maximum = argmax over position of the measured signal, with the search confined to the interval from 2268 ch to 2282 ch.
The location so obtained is 2273.0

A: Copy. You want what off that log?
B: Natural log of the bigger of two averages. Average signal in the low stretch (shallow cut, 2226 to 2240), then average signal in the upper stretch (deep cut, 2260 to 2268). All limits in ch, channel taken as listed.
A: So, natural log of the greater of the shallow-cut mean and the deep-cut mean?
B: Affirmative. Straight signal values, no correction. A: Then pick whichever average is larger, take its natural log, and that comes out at 0.272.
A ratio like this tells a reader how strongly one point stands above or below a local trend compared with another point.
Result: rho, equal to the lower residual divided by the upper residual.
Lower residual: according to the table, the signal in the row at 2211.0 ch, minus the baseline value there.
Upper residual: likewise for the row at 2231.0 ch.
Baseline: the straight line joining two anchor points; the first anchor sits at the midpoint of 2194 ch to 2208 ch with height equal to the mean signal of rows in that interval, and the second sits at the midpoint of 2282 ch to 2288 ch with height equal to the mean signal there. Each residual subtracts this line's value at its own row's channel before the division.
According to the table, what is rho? -2.0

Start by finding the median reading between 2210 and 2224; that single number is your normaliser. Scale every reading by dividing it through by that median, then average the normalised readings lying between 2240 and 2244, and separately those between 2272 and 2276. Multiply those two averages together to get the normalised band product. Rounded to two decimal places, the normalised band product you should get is 1.02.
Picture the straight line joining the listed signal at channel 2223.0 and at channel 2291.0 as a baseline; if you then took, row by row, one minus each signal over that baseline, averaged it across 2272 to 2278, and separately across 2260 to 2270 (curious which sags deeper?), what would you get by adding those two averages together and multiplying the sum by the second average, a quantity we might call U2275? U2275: 0.002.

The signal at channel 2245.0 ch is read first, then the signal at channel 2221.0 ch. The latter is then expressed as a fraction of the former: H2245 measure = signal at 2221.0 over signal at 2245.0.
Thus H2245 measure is 0.99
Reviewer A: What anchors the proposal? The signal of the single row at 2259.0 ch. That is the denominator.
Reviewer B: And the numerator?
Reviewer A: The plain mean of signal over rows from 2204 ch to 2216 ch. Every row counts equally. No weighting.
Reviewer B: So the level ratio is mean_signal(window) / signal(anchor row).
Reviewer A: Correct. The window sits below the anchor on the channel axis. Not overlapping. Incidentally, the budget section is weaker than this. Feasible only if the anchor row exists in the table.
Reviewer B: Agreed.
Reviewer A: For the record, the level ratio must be 1.05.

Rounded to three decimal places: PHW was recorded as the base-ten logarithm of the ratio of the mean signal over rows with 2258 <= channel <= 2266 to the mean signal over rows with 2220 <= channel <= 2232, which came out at 0.019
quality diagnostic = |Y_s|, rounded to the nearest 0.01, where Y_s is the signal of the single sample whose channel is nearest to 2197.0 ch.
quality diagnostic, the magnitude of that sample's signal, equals 1.28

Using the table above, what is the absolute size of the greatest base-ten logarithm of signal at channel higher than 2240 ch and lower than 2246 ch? 0.111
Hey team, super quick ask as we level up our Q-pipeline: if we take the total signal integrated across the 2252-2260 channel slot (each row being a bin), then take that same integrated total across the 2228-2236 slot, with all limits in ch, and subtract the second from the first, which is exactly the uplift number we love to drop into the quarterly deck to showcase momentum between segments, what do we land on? 0.16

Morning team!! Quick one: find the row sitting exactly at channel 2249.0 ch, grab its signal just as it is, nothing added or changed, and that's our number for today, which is 1.32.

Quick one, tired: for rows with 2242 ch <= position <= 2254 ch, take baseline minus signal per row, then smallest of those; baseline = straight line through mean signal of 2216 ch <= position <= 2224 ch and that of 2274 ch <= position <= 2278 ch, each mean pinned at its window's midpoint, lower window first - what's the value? -0.069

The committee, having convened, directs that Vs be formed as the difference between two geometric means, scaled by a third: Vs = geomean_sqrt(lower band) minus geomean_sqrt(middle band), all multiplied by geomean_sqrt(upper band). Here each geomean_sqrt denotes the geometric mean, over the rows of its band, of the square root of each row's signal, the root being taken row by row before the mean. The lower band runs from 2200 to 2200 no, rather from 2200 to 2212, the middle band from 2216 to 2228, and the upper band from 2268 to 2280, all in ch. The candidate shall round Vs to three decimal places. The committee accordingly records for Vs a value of 0.018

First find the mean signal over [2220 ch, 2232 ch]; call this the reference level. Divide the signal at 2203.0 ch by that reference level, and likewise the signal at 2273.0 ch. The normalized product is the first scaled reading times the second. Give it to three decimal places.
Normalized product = 1.081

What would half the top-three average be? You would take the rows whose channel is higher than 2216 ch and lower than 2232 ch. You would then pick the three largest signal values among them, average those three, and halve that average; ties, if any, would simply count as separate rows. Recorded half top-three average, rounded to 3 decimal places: 0.658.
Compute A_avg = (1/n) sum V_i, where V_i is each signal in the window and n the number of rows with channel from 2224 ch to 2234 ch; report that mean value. 1.26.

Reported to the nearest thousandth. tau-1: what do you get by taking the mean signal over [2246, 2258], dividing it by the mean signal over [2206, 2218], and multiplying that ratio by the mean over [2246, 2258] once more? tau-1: 1.287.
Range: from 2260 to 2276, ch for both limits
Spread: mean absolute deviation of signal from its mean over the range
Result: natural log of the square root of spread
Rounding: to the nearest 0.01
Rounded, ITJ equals -1.52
